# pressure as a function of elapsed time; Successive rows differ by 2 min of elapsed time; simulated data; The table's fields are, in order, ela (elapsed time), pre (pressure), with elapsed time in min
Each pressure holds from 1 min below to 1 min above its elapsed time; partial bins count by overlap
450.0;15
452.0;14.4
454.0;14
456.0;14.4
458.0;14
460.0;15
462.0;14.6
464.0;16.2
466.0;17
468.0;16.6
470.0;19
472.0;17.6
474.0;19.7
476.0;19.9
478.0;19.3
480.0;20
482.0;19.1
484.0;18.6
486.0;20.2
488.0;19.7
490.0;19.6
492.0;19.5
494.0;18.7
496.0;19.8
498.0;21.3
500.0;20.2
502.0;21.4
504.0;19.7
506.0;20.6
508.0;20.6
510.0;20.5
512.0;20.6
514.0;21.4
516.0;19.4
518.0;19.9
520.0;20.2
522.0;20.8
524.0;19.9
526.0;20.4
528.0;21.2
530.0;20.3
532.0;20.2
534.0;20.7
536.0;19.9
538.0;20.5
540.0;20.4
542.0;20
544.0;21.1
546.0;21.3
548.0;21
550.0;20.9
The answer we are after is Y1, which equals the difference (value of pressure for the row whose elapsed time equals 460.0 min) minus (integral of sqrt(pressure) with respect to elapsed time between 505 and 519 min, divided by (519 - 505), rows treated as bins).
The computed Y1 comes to 10.5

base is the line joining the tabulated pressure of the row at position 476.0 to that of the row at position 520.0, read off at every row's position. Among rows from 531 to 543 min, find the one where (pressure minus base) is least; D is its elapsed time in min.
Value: 536.0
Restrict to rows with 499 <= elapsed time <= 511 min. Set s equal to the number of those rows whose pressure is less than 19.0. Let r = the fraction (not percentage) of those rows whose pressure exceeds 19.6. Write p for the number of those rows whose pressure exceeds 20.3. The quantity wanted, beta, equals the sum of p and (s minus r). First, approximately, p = 4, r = 1.0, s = 0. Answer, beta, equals 3.00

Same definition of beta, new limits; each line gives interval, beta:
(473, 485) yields 0.50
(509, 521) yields 2.17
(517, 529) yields 2.00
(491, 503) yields 2.33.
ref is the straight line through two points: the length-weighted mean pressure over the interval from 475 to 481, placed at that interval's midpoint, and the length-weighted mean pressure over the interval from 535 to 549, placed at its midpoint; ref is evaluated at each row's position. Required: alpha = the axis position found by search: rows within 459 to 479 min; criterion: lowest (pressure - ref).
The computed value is 462.0 min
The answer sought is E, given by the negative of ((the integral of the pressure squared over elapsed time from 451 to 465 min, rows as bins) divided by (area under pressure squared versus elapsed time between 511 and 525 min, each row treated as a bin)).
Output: -0.5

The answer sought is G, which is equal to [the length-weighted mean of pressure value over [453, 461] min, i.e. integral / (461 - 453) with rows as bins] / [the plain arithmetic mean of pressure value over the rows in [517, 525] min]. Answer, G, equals 0.7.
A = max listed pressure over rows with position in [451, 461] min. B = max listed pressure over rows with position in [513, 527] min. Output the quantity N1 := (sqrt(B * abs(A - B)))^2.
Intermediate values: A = 15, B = 21.4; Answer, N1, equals 137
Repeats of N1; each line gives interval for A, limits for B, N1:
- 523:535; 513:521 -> 4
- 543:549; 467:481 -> 26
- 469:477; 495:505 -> 32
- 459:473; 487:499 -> 49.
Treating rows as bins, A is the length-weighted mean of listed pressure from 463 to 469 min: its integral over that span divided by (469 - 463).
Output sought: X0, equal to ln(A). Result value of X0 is 2.81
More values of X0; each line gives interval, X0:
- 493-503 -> 3.01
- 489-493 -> 2.97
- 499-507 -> 3.02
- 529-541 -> 3.01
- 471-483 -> 2.96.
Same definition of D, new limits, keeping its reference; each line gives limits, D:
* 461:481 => 462.0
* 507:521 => 516.0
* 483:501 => 484.0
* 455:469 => 458.0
